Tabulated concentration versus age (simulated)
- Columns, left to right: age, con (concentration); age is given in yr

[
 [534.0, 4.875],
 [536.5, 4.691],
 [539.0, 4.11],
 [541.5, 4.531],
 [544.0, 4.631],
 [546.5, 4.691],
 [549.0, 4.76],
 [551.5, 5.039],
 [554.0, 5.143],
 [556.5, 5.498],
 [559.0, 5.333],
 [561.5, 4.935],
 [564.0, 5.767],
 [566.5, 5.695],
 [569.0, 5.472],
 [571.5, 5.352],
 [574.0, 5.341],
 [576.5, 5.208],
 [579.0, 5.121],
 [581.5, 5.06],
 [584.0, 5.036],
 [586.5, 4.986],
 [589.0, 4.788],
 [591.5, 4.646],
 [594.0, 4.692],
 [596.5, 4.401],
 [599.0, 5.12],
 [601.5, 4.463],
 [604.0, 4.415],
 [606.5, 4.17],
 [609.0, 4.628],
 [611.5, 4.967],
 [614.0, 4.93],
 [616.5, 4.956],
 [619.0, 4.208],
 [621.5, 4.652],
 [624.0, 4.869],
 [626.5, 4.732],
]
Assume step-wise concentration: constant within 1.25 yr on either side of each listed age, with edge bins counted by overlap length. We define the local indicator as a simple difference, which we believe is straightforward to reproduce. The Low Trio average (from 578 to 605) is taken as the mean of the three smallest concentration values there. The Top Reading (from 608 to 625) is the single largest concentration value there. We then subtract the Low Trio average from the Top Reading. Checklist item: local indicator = 0.54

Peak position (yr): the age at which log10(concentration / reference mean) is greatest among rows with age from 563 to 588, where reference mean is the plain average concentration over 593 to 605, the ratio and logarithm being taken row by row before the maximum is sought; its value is 564.0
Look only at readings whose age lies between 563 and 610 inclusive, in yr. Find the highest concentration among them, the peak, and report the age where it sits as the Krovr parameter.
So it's 564.0 yr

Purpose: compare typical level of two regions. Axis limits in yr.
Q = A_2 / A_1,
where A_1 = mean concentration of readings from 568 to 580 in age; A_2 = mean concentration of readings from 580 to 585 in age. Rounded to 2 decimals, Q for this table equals 0.95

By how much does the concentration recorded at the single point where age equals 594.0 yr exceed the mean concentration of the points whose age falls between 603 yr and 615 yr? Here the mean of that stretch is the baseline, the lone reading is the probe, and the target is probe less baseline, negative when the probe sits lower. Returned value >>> 0.1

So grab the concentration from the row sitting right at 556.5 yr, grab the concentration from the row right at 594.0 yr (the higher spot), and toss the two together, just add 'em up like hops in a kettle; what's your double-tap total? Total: 10.2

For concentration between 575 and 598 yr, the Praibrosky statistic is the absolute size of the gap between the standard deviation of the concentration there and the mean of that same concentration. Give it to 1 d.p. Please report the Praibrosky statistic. 4.6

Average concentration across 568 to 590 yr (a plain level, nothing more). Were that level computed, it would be 5.15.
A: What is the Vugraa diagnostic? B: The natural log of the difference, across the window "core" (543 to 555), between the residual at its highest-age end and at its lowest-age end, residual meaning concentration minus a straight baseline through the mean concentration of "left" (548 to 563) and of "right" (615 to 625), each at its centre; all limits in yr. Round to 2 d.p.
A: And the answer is -0.54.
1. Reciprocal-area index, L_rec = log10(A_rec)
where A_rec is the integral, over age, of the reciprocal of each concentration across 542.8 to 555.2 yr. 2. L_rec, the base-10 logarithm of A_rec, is 0.41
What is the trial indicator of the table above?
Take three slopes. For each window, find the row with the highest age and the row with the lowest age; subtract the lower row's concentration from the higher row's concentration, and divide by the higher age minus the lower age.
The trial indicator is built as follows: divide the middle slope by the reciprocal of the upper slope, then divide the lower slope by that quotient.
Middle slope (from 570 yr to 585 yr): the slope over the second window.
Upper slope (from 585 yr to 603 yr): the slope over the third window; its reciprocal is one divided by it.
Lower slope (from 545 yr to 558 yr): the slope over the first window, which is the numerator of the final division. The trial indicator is 92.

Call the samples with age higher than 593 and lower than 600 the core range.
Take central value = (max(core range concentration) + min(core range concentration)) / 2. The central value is 4.76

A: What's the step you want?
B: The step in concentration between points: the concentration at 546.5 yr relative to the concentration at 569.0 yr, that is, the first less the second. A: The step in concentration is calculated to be -0.78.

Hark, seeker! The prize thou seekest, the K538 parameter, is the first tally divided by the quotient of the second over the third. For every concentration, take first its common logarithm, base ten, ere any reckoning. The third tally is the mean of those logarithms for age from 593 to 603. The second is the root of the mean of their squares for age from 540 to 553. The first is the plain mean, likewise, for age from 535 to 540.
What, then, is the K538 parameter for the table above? 0.64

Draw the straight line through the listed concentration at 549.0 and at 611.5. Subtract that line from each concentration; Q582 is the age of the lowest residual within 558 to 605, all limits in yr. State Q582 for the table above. 604.0 yr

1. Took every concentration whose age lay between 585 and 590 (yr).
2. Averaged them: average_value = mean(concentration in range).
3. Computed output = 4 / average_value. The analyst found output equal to 0.82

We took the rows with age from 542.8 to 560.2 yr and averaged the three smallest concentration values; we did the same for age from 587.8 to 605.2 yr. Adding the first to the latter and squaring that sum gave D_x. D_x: 83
